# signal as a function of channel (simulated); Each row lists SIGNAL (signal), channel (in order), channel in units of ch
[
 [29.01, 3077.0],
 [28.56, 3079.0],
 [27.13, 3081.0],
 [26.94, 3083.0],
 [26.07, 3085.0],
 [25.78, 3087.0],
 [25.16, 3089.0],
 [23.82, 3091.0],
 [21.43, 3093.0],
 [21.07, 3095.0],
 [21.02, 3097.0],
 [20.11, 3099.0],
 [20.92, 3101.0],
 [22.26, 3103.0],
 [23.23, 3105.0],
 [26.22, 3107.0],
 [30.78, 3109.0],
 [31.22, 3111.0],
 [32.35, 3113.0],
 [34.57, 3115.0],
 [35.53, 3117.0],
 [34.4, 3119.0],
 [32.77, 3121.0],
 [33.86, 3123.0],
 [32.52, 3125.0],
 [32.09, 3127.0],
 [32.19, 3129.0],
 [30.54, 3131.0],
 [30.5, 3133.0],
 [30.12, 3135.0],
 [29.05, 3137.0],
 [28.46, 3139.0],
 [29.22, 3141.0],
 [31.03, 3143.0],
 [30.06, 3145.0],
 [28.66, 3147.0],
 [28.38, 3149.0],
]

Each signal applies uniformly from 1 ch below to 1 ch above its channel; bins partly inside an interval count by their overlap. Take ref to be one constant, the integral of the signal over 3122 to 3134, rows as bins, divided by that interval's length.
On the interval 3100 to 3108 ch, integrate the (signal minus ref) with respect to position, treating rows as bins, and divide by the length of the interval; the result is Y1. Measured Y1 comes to -9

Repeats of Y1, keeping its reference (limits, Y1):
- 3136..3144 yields -3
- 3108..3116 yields 0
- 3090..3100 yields -10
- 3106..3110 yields -3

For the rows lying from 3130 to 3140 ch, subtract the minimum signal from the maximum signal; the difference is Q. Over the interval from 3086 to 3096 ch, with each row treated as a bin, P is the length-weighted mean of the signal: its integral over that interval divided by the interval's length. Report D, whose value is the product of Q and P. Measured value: 49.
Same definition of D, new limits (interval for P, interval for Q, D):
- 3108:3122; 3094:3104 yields 71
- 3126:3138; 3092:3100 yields 41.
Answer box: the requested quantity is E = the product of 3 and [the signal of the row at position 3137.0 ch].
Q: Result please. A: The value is 87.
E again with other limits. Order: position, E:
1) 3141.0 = 88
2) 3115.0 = 104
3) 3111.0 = 94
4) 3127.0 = 96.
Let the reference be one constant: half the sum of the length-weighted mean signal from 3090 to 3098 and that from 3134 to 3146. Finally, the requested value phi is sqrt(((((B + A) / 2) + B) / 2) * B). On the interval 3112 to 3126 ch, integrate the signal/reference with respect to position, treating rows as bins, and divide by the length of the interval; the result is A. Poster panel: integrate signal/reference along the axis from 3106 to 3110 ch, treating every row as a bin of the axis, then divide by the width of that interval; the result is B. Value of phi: 1.1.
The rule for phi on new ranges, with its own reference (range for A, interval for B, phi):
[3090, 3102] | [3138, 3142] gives 1.1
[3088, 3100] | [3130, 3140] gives 1.1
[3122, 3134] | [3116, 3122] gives 1.3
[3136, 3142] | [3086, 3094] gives 1.0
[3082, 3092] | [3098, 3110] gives 0.9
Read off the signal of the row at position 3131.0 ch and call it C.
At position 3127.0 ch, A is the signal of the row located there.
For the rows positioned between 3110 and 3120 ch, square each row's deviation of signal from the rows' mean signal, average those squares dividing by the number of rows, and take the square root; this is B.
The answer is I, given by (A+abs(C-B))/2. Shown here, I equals 31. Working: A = 32.09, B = 1.58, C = 30.54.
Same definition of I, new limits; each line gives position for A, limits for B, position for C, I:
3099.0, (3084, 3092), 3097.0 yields 20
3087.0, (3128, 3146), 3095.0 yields 23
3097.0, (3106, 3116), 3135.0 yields 24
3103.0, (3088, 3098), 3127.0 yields 26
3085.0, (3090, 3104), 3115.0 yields 30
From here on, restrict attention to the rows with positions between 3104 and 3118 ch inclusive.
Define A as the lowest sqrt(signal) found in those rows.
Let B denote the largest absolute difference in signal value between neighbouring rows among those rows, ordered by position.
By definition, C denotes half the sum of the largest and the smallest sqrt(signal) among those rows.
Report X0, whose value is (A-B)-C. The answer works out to -5.1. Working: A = 4.8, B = 4.56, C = 5.4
